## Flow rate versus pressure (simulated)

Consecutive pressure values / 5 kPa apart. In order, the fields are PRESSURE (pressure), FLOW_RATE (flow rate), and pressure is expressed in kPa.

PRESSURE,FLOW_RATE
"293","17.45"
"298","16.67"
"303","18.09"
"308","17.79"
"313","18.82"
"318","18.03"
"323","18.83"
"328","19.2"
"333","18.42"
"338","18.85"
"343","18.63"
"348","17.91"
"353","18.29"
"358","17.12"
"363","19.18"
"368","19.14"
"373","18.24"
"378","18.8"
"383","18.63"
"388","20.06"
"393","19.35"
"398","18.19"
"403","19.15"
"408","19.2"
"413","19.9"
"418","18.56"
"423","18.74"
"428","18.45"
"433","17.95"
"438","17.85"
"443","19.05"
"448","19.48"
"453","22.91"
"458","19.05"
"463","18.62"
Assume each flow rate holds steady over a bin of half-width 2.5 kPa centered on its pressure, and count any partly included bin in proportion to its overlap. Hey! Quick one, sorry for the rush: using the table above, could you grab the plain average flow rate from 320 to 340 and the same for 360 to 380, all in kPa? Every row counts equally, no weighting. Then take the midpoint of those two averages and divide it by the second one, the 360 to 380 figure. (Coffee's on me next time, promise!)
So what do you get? 1.000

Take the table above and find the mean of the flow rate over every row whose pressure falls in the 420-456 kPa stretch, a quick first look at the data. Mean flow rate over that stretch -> 19.2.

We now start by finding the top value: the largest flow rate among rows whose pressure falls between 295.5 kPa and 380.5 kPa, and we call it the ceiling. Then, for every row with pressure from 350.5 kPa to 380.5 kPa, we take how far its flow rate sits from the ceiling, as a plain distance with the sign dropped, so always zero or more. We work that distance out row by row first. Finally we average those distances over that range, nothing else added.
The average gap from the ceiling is 0.74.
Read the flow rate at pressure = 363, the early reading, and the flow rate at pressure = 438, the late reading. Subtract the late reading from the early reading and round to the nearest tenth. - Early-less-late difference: 1.3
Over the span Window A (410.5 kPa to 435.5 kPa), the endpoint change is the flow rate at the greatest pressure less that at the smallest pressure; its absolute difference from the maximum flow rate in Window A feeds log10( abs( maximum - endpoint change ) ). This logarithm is 1.34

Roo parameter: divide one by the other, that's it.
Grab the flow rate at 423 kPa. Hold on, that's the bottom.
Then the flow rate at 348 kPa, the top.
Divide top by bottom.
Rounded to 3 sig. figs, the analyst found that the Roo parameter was 0.956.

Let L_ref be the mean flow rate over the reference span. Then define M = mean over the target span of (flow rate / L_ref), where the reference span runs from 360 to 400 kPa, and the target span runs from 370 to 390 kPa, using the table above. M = 0.999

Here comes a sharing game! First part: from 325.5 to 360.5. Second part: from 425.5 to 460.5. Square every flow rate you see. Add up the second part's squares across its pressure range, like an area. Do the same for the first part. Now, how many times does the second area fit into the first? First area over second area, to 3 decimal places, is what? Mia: 0.903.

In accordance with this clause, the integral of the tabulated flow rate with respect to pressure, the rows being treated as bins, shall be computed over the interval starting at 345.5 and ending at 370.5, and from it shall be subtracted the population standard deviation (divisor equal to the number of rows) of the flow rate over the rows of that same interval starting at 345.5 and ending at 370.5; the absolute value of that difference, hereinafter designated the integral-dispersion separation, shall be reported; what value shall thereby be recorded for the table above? 457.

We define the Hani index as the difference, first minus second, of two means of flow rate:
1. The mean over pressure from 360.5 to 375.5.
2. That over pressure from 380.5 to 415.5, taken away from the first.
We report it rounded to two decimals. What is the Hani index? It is -0.36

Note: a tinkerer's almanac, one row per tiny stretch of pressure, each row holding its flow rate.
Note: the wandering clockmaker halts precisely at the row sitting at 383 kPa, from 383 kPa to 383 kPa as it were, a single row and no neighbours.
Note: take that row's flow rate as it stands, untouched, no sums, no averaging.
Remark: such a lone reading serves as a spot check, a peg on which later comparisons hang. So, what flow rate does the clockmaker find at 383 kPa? 18.63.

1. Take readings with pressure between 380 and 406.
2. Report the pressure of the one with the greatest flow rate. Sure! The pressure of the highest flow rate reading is 388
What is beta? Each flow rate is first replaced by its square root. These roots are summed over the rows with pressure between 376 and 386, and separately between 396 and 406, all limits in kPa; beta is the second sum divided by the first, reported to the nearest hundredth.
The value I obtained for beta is 1.00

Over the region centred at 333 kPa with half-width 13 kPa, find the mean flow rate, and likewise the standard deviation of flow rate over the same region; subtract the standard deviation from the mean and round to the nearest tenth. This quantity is 18.5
